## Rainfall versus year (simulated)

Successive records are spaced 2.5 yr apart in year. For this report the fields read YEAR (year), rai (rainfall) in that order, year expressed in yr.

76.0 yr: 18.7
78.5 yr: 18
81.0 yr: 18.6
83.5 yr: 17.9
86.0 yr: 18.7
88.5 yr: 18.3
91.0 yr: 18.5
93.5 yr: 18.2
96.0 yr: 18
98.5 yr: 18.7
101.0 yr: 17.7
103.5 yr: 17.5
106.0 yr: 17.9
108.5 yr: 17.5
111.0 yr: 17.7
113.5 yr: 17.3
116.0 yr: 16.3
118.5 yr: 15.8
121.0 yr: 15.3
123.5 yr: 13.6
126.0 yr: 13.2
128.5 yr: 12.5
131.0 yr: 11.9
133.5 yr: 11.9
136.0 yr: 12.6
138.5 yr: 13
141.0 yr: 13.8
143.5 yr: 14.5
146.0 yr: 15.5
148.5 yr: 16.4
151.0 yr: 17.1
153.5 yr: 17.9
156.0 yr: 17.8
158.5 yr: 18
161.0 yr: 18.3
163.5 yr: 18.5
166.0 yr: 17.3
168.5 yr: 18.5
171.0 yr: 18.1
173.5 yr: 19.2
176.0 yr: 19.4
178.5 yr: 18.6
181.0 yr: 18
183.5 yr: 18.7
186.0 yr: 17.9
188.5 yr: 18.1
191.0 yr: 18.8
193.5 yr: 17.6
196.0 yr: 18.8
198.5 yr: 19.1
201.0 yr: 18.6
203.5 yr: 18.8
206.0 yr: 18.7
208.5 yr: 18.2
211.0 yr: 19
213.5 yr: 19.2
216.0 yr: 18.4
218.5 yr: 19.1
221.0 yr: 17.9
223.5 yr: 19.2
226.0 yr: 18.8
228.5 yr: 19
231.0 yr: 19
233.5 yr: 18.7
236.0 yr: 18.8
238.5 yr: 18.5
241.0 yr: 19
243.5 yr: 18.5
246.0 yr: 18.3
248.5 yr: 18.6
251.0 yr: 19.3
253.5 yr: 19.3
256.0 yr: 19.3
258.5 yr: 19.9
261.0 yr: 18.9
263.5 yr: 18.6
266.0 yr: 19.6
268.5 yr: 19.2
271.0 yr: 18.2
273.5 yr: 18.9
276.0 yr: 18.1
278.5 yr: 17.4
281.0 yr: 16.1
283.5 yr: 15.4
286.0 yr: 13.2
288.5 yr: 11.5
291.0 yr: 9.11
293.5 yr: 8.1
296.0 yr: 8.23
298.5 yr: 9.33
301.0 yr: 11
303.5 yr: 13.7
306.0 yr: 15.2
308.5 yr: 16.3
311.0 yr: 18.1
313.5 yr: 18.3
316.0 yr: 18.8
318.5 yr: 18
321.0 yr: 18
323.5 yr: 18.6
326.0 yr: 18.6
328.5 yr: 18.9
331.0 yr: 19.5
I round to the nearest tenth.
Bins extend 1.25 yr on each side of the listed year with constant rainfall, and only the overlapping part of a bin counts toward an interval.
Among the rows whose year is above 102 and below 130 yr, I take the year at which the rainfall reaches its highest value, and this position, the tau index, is 106.0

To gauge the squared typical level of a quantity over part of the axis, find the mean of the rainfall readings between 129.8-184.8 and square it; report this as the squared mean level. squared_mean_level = 275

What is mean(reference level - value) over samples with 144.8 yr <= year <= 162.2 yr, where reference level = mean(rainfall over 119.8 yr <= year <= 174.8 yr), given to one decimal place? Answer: -1.6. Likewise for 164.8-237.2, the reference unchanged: -2.9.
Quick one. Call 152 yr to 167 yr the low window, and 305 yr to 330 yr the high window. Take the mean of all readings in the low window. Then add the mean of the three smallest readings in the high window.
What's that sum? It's 34.5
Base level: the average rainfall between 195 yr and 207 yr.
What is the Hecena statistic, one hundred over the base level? 5.32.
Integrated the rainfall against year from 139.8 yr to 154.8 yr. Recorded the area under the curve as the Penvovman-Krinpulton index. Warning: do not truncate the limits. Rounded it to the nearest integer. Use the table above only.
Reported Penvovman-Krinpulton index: 238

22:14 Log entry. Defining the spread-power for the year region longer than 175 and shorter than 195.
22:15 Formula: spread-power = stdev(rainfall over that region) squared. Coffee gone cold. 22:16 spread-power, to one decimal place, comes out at 0.3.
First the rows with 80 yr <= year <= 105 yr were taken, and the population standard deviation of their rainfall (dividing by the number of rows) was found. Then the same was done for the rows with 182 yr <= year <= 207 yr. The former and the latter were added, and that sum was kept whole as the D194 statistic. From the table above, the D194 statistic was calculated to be 0.9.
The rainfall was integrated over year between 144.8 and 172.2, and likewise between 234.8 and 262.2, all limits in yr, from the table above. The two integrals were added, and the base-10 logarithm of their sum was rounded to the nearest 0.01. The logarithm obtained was 3.00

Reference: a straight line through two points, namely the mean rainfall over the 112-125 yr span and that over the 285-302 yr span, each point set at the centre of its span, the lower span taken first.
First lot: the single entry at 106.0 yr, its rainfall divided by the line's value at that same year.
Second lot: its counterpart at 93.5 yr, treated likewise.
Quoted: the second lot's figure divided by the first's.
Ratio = 0.99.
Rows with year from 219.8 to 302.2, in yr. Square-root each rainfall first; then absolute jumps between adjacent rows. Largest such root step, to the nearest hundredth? 0.37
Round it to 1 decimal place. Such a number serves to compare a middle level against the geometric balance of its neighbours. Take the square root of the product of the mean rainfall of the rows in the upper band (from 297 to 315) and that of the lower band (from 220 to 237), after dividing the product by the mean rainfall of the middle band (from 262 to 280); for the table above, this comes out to 3.8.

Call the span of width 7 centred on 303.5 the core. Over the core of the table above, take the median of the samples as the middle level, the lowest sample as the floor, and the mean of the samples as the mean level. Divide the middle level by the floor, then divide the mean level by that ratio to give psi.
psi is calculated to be 11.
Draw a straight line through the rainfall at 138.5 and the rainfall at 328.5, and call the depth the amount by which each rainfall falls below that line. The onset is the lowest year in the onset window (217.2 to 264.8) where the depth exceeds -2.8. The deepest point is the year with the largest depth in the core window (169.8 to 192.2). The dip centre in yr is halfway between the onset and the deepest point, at 203.5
